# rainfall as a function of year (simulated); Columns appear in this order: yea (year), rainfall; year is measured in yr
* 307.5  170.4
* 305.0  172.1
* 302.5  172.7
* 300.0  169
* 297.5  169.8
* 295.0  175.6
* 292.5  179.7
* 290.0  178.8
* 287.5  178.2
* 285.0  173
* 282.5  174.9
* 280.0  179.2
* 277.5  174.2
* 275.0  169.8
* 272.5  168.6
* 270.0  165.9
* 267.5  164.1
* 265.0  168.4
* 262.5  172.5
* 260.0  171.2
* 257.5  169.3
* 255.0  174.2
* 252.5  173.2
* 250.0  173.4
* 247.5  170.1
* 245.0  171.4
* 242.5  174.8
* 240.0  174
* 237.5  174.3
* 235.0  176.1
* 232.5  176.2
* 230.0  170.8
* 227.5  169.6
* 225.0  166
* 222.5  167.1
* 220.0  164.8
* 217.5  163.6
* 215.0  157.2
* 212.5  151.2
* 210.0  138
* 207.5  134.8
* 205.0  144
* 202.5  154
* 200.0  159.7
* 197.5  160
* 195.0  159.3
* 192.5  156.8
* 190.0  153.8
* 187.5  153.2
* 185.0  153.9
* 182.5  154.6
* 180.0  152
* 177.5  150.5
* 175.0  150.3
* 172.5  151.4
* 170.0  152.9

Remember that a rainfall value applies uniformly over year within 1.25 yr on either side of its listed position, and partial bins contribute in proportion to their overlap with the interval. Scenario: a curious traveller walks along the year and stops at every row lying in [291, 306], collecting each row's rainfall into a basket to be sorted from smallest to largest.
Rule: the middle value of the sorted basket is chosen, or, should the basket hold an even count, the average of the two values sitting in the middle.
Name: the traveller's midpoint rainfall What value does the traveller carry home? 172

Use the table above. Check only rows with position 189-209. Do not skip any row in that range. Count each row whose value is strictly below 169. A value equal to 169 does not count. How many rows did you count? 8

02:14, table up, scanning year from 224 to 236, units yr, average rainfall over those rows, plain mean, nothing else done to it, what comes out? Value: 172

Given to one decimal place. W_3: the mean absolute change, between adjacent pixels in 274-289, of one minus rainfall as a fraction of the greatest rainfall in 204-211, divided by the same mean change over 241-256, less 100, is -97.7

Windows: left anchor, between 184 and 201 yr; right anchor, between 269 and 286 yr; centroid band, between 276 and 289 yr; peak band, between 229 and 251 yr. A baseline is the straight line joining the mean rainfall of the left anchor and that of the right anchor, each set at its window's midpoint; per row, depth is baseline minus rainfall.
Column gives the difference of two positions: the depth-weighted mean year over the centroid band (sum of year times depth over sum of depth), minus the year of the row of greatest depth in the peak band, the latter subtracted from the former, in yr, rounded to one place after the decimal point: 34.5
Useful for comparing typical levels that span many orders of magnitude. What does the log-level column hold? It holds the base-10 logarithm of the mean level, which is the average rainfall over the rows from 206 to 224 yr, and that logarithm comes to 2.19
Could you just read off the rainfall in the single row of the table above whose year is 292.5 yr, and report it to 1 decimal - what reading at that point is 179.7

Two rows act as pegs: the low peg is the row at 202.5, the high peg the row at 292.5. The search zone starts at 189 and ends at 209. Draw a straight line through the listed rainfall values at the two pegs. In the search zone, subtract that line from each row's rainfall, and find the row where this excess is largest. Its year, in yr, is 195.0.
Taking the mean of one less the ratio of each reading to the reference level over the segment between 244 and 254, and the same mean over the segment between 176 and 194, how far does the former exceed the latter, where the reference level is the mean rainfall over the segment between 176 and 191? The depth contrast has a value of -0.121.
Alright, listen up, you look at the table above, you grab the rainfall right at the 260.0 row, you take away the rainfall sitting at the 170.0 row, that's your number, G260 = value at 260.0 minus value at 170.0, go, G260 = 18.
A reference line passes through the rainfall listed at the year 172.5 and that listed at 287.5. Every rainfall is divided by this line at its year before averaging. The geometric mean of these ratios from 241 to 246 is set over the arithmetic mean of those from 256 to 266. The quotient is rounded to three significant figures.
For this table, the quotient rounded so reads 1.04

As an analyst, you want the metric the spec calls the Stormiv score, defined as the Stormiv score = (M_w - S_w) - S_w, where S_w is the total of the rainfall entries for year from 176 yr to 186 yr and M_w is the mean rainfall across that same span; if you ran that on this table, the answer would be -1069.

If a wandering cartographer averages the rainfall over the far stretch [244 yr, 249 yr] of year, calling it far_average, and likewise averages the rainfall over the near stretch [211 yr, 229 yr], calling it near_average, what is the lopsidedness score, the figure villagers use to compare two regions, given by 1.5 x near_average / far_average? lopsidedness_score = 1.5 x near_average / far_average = 1.43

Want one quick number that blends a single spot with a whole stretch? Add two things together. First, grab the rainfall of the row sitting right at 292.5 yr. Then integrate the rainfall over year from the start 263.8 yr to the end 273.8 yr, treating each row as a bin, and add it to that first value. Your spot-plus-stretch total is 1847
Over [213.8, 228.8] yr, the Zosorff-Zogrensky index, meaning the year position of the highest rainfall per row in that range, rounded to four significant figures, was 227.5 yr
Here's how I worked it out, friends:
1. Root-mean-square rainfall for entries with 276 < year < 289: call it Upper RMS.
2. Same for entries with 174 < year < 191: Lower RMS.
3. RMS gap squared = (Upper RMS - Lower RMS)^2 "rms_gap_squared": 543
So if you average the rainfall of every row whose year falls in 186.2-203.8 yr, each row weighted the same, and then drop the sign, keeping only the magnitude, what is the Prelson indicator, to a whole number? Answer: 157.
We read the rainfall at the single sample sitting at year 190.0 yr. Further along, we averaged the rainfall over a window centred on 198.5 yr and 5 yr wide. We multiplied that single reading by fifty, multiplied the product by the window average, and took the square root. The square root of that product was 1109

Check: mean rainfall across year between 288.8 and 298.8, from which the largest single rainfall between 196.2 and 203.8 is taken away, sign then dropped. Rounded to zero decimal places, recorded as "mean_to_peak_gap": 16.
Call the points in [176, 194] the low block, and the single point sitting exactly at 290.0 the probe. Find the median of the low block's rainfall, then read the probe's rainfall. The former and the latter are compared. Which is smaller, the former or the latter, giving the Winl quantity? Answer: 154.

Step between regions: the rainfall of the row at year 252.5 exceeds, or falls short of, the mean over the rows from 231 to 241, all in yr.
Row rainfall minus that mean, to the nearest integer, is -2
